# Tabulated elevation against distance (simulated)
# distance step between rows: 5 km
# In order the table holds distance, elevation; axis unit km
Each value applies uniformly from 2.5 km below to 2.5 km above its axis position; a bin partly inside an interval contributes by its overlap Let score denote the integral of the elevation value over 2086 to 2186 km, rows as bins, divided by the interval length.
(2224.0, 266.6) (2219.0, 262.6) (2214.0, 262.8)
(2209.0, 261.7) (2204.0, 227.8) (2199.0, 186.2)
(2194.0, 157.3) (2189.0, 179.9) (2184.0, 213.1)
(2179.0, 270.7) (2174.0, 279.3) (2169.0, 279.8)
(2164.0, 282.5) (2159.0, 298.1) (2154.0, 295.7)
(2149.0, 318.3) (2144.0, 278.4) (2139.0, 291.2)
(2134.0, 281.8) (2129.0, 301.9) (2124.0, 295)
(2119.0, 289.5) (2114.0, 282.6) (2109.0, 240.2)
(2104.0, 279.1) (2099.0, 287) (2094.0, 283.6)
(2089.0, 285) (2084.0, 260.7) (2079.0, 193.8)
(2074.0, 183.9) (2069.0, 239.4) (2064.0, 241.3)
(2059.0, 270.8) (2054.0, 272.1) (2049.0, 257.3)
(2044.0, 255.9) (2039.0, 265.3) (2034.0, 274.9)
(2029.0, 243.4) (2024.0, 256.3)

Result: 282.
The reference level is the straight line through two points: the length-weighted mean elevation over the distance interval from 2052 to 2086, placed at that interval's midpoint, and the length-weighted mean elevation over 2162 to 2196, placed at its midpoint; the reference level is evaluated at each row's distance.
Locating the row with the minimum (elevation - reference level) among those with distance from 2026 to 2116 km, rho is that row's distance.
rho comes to 2074.0 km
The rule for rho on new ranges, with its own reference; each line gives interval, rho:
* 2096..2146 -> 2109.0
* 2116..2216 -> 2194.0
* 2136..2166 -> 2144.0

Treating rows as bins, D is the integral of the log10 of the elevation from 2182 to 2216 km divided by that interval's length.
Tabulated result 2.319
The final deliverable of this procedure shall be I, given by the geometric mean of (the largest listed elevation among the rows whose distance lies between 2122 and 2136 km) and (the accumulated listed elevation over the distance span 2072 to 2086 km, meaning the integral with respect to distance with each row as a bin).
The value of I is 947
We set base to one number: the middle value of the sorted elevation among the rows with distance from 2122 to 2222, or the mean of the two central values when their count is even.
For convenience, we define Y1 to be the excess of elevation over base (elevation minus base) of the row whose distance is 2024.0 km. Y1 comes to -23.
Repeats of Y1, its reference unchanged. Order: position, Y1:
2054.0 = -7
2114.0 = 4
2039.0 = -14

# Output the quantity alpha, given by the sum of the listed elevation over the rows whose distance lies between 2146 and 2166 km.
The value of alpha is 1195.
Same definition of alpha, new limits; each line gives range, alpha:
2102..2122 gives 1091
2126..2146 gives 1153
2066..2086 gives 878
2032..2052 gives 1053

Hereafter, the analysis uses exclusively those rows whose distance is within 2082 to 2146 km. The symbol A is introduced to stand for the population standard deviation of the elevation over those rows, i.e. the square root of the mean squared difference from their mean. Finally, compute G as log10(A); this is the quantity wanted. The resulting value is 1.18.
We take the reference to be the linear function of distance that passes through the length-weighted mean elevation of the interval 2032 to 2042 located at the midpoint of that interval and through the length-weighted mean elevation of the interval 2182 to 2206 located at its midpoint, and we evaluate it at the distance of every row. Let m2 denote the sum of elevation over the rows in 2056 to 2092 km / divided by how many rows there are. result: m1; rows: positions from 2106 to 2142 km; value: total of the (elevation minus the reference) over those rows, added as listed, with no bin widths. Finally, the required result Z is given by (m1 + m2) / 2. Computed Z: 319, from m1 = 399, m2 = 239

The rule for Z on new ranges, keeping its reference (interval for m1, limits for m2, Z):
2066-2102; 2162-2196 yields 125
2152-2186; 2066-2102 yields 369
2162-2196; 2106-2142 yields 276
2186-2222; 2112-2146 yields 260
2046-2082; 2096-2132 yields 75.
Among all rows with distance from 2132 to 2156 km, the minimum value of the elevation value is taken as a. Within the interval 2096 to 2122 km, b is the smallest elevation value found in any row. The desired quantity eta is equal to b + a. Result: 519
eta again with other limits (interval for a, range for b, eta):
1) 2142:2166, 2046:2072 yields 518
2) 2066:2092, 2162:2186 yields 397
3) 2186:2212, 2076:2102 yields 351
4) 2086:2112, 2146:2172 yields 520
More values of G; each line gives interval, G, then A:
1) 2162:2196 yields 1.69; 49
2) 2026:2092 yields 1.46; 29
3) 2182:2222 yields 1.59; 39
